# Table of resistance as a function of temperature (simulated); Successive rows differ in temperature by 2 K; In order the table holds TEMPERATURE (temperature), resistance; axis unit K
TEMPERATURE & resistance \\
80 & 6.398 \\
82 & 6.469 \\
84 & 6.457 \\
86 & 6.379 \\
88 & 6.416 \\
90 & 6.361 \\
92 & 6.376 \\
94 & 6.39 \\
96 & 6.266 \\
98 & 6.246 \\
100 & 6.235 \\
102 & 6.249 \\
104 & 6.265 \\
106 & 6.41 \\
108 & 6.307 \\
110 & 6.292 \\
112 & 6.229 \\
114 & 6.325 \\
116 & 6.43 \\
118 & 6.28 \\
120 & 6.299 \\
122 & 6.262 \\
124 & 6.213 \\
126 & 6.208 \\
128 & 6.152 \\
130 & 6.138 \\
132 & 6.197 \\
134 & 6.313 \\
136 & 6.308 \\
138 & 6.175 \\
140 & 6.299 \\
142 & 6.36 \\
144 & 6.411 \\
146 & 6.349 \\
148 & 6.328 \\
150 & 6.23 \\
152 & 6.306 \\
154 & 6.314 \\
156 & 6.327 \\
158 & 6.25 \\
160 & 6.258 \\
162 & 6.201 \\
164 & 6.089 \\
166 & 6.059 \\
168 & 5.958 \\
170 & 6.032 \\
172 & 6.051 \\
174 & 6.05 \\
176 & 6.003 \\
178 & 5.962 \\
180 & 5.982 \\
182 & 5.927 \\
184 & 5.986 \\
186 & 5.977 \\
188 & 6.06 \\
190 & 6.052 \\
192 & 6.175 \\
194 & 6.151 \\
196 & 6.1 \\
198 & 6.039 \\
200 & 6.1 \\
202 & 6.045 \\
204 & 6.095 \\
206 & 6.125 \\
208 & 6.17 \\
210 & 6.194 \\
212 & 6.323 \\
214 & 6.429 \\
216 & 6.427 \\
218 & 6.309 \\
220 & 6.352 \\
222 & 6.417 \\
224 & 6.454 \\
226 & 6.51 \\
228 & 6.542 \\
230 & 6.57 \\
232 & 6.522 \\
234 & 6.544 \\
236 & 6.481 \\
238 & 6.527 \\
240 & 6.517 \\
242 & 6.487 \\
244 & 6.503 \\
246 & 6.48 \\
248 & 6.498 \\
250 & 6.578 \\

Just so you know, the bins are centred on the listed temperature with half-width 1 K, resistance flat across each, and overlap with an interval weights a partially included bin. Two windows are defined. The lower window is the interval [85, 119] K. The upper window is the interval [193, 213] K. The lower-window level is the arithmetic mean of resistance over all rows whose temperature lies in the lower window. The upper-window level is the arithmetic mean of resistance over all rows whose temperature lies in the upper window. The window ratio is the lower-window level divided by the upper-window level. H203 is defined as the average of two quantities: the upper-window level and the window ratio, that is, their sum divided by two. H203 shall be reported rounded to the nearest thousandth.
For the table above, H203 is 3.582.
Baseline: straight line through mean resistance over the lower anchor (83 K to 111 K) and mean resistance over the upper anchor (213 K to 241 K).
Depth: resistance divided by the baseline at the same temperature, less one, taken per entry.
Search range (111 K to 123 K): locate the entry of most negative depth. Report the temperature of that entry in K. 112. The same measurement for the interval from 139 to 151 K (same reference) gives 150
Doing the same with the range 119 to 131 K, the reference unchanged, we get 130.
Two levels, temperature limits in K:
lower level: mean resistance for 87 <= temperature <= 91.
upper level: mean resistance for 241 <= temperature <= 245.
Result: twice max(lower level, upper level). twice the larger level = 13.0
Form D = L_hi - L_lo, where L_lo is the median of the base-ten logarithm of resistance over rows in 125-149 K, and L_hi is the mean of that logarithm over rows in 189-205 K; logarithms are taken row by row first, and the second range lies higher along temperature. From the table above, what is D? -0.015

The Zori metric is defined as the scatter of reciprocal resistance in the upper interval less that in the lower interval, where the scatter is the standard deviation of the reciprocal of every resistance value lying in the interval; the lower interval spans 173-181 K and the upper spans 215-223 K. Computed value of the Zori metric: 0.0003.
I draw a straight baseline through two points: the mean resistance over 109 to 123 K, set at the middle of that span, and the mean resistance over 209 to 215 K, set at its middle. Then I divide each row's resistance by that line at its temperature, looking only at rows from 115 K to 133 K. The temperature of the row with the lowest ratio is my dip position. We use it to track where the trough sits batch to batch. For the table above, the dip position 130 K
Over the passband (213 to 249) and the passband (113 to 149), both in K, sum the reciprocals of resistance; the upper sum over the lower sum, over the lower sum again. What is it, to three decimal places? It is 0.338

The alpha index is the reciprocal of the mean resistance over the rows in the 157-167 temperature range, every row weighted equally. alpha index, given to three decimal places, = 0.162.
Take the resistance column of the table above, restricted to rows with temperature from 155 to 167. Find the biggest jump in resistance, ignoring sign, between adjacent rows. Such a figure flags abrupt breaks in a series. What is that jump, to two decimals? 0.11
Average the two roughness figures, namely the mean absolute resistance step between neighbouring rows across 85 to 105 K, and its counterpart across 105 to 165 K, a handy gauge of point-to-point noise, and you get 0.0479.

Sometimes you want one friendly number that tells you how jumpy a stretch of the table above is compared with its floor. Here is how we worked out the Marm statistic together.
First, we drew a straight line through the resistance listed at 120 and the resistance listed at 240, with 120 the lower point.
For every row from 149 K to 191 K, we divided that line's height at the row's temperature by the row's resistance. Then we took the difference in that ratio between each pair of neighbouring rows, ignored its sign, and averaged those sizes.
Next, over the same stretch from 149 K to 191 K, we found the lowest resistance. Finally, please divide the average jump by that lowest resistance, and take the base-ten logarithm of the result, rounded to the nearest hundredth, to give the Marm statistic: -2.88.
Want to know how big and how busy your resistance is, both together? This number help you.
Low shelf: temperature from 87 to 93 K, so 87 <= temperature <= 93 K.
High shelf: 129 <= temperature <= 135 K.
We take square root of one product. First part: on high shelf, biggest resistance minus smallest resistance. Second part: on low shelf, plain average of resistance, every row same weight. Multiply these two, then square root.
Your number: 1.06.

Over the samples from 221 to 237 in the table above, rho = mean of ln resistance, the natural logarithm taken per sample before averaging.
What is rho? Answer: 1.87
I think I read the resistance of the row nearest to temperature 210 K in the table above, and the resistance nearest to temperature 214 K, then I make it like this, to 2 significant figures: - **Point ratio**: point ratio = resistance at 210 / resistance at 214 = 0.96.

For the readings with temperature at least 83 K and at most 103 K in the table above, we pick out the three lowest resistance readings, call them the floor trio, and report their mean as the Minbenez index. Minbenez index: 6.24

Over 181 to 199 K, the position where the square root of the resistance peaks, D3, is 192 K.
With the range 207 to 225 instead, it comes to 224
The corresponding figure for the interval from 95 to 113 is 106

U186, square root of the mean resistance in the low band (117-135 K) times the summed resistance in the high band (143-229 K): 41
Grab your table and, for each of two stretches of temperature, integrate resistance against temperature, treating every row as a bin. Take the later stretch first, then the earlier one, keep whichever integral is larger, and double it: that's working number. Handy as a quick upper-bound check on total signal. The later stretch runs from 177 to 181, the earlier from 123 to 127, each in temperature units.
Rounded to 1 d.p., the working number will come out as 49.7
